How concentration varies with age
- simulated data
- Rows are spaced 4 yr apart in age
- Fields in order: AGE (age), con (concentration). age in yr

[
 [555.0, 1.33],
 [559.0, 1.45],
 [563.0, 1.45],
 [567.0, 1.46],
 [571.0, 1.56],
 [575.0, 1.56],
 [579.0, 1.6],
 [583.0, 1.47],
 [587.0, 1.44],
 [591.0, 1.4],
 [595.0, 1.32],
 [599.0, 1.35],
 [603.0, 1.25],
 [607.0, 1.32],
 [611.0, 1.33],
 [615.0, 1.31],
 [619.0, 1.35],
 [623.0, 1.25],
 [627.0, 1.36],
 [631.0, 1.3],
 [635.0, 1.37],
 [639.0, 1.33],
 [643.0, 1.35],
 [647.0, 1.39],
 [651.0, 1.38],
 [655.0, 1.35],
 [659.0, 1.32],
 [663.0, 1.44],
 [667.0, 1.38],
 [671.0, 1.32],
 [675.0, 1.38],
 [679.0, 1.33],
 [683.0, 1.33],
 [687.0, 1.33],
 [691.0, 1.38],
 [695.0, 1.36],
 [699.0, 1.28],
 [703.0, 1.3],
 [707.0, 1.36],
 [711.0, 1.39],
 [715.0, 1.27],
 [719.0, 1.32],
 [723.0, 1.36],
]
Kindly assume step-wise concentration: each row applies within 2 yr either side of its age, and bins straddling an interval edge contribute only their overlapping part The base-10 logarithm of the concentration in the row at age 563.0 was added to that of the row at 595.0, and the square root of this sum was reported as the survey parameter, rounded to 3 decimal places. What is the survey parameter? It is 0.531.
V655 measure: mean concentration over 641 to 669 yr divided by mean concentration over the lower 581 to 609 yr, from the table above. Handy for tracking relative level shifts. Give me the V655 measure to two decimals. 1.01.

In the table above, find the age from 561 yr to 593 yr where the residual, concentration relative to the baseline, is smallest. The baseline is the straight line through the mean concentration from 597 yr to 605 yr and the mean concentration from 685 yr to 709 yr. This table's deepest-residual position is 591.0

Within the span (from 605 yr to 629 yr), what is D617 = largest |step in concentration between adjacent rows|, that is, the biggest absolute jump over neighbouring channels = 0.110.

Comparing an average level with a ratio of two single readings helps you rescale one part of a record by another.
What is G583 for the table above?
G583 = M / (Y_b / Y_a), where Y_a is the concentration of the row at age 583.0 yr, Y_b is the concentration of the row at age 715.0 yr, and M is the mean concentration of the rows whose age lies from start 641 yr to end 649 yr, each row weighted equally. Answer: 1.59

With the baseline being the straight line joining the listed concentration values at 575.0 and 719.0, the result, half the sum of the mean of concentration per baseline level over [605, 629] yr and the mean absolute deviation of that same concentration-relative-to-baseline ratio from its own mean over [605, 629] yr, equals 0.453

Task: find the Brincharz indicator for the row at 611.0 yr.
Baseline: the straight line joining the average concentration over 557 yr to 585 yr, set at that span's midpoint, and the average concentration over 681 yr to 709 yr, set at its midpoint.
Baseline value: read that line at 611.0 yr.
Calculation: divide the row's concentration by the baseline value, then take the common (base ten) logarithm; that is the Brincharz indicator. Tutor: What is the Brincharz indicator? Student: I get -0.038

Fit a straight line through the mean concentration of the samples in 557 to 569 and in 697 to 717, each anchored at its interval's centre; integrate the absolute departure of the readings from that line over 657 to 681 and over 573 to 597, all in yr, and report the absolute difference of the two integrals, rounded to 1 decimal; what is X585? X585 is 0.9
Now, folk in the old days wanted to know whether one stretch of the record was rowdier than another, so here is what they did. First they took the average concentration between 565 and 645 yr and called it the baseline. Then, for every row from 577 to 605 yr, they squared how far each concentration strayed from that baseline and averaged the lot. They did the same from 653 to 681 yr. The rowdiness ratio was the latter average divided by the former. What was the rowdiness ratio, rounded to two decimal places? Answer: 0.19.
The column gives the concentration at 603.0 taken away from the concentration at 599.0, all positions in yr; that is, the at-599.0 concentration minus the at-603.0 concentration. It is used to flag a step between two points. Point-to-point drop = 0.10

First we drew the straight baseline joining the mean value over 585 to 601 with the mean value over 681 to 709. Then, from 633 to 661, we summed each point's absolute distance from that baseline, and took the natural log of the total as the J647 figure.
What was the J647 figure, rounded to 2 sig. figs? -2.0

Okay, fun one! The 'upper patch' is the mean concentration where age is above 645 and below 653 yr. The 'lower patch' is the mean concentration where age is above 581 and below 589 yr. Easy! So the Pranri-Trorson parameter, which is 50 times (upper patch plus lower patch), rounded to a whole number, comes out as 142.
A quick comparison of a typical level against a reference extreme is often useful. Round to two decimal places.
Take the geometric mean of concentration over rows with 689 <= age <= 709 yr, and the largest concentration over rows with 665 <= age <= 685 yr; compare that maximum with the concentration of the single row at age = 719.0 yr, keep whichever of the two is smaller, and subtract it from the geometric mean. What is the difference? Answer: 0.02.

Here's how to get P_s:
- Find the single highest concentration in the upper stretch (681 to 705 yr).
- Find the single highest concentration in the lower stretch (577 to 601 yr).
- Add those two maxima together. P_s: 2.98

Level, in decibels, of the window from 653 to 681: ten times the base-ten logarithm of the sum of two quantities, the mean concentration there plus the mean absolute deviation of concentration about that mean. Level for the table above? 1.44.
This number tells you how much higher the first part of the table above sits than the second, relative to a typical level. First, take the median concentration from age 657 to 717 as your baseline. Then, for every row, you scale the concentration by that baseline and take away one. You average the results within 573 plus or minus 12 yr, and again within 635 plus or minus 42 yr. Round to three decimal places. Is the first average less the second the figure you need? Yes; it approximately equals 0.132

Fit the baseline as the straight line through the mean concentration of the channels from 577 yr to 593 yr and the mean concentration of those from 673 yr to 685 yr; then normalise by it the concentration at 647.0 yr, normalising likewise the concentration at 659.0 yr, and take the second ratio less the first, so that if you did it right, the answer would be -0.04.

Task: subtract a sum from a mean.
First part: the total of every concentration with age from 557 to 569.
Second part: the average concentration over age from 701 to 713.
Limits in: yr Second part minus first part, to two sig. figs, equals -3.0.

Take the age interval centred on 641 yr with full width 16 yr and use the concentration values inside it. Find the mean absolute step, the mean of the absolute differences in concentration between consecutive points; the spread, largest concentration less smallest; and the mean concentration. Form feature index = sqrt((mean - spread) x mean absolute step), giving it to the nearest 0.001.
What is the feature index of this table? 0.208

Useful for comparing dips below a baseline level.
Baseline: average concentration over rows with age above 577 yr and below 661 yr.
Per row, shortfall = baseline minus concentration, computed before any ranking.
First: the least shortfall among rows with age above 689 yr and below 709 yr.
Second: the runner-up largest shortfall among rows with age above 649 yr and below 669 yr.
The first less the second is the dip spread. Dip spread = -0.030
